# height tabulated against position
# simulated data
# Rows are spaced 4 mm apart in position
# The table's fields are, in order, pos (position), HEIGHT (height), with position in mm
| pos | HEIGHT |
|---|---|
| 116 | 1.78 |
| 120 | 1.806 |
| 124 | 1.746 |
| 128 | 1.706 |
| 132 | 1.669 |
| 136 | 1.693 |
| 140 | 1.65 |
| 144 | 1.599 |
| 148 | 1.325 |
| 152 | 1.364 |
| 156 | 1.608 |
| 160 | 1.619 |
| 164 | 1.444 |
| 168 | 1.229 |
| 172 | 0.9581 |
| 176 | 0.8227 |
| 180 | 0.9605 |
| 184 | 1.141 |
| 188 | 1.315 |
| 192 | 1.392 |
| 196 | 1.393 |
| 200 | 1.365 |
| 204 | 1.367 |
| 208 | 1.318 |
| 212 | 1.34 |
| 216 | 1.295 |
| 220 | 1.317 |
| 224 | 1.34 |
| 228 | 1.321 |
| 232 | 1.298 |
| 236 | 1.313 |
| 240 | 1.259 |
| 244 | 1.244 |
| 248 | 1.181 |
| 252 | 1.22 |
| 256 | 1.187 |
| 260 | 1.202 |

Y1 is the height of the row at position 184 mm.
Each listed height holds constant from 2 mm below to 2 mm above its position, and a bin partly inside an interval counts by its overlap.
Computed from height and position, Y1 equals 1.141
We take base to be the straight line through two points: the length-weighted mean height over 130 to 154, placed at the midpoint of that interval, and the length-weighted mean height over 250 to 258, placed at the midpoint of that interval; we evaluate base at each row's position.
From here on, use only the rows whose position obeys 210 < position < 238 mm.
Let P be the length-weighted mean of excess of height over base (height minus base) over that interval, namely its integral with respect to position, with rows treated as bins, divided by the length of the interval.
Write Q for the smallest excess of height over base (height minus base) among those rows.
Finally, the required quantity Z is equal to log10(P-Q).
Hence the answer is -1.32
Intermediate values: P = 0.021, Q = -0.03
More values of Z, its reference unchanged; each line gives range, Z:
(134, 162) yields -0.65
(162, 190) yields -0.52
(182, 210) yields -0.65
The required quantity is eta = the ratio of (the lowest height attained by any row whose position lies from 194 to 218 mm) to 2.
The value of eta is 0.65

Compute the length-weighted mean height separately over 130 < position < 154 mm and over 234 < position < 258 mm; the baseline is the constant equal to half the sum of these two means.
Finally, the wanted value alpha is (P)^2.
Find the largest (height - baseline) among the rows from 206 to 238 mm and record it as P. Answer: 0.003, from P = -0.05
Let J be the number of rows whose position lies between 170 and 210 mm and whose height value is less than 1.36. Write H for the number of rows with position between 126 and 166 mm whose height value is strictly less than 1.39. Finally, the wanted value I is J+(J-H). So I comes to 10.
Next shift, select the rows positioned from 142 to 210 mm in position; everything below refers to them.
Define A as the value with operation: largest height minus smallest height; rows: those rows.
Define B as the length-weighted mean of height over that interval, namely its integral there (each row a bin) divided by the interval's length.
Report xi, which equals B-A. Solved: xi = 0.51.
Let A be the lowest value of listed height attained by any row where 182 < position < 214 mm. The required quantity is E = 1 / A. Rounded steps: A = 1.141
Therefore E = 0.88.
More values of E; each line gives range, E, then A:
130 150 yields 0.75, 1.325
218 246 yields 0.80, 1.244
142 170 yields 0.81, 1.229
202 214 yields 0.76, 1.318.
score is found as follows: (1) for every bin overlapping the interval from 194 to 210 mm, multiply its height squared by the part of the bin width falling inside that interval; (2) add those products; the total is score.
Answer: 30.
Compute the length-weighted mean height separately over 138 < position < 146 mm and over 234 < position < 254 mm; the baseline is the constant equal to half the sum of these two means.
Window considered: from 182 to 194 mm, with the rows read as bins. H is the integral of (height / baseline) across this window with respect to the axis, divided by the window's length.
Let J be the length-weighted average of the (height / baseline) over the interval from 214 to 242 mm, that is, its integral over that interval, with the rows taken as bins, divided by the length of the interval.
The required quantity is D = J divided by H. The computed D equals 1.02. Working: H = 0.894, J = 0.91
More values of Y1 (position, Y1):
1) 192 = 1.392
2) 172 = 0.9581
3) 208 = 1.318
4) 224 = 1.34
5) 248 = 1.181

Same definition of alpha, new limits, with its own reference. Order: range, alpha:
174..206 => 0.000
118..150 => 0.171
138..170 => 0.067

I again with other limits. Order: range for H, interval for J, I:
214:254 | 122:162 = -8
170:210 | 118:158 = -6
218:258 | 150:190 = 2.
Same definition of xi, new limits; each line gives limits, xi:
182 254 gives 1.05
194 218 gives 1.25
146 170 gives 1.04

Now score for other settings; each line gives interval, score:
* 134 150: 40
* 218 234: 28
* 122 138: 46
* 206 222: 28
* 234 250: 25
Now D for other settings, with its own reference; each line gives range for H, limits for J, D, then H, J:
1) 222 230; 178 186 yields 0.79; 0.928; 0.73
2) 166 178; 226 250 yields 1.27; 0.700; 0.89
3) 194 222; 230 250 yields 0.94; 0.936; 0.88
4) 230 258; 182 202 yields 1.06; 0.867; 0.92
